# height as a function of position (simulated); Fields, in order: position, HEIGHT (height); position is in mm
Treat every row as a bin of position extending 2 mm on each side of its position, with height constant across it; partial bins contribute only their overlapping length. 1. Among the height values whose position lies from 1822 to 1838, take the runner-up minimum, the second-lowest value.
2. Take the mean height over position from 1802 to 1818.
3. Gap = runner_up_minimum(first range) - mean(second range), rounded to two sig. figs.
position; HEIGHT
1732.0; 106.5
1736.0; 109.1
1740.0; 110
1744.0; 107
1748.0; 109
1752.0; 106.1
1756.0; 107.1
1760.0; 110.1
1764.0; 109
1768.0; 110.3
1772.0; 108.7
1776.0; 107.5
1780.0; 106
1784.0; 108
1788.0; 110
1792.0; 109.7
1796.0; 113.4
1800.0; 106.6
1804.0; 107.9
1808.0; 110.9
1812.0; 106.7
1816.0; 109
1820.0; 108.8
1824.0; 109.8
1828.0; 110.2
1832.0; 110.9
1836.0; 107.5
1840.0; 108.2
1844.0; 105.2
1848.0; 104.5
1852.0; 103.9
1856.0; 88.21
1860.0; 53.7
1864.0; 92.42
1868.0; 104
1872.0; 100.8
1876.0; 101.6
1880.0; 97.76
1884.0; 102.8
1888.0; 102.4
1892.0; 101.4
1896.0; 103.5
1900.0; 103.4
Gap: 1.2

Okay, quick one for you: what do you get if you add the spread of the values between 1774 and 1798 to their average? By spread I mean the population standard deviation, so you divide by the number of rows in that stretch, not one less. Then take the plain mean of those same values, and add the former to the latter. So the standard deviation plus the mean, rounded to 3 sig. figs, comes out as 111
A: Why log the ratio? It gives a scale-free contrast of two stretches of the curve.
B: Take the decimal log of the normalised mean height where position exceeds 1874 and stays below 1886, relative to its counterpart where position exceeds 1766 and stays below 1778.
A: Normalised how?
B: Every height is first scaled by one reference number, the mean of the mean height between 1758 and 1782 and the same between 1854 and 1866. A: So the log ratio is -0.034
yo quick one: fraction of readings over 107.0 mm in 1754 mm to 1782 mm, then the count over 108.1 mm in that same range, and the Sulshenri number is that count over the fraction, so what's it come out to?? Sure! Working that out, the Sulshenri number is 4.7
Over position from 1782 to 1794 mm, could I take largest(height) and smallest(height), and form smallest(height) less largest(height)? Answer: -2.0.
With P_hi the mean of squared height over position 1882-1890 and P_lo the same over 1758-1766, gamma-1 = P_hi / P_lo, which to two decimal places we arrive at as 0.88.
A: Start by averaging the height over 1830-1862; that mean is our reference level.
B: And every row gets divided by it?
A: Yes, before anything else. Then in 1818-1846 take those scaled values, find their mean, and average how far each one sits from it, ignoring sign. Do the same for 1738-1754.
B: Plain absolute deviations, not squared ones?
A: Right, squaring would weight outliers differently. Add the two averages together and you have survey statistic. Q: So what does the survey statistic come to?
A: 0.030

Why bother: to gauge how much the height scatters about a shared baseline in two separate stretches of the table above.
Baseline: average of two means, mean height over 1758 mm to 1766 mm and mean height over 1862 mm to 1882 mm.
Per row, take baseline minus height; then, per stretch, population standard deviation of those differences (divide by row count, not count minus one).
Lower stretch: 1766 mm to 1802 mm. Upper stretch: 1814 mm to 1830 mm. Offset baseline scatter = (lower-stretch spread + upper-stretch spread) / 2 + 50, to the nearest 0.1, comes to 51.3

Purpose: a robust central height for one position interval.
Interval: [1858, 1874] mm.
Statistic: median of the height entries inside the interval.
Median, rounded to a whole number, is 97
